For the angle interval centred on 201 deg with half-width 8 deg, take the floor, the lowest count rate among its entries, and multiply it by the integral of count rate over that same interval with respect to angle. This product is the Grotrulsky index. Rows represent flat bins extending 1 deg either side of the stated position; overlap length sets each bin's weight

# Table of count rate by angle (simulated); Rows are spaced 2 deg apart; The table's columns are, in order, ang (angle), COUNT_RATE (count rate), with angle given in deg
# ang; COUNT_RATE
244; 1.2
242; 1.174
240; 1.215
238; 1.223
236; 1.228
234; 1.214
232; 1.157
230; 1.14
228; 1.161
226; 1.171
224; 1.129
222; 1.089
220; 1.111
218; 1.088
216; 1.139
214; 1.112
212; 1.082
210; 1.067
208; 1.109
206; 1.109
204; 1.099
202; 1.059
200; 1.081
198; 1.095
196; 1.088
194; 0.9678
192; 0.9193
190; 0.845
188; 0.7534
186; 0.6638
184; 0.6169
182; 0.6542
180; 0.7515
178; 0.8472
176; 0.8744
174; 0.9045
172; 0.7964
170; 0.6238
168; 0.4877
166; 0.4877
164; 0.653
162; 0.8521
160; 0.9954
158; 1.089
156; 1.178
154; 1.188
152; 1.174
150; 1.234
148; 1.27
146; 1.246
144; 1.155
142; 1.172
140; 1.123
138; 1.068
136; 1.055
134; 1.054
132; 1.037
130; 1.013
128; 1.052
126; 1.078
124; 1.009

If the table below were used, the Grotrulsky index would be 17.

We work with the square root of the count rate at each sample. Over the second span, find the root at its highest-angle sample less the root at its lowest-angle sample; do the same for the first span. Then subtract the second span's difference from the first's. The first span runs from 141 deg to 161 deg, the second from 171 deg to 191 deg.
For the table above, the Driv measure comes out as -0.1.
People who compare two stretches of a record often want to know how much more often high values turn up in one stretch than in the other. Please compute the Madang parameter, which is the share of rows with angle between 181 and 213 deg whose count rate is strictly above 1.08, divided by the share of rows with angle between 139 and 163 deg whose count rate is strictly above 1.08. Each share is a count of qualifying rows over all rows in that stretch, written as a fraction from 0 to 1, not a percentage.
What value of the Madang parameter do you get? 0.5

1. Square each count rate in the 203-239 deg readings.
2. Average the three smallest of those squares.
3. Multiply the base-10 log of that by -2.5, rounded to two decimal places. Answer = -0.17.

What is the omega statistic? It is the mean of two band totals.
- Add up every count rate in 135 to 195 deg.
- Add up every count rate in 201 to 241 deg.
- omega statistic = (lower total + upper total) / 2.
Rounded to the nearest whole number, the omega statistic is 25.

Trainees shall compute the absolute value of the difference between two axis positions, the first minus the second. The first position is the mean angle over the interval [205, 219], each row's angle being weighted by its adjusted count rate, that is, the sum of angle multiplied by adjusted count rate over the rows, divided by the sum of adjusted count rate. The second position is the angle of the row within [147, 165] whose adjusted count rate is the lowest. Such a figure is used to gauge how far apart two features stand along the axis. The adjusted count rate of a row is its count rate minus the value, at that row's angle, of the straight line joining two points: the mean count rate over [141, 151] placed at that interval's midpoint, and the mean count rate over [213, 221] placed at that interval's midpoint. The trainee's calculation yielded 46.1 deg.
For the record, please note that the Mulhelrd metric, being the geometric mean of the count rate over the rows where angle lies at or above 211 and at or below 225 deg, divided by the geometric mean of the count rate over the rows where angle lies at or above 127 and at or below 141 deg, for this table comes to 1.05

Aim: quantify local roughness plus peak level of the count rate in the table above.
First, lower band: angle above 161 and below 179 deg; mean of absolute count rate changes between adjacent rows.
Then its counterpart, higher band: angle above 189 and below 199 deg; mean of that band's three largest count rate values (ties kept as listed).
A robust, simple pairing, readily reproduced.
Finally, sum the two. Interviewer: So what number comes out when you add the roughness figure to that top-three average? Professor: 1.16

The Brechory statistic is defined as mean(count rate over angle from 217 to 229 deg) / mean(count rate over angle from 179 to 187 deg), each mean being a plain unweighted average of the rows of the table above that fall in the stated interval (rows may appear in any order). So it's 1.67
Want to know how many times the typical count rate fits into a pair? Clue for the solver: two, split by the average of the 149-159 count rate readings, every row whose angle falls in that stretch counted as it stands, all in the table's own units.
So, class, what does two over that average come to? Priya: 1.7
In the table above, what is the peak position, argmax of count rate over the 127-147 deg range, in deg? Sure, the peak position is 146 deg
